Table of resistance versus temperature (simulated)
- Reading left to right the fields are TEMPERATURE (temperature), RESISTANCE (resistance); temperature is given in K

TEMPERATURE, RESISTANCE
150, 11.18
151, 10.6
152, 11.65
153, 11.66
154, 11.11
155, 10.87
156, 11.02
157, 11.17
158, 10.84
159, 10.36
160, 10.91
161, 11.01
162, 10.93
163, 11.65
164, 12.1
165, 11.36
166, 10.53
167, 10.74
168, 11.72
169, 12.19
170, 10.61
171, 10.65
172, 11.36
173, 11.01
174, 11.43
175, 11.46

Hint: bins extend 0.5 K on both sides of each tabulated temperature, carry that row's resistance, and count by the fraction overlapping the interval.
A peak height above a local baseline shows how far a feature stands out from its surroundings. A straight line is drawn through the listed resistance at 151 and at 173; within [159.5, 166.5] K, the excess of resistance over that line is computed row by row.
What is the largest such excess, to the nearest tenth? 1.3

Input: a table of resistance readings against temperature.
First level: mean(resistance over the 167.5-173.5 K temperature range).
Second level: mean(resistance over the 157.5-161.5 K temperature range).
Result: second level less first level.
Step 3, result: -0.48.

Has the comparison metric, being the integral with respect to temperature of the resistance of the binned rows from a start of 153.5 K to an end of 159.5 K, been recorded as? 65.4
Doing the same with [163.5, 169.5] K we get 68.6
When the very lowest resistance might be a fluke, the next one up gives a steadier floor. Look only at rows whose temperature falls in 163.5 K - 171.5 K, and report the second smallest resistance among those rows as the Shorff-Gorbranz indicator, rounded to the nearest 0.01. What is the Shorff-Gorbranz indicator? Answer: 10.61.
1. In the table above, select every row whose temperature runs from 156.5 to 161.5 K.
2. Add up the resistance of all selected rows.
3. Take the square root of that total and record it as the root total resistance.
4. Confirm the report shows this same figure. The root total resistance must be 7.37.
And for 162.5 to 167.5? 7.51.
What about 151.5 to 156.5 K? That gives 7.50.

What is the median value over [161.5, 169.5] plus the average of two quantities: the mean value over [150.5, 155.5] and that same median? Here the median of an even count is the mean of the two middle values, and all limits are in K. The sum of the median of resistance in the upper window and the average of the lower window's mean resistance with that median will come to 22.85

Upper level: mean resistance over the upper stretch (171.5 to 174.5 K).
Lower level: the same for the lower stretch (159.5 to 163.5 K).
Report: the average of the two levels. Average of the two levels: 11.2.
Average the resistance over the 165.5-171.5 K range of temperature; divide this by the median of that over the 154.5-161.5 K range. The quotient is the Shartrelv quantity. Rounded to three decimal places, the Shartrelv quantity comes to 1.015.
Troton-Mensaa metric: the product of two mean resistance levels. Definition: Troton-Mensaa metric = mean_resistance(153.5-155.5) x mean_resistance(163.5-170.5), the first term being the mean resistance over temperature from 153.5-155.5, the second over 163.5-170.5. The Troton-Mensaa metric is 124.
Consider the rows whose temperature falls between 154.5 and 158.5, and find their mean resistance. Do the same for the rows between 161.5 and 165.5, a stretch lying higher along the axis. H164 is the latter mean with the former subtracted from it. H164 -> 0.5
